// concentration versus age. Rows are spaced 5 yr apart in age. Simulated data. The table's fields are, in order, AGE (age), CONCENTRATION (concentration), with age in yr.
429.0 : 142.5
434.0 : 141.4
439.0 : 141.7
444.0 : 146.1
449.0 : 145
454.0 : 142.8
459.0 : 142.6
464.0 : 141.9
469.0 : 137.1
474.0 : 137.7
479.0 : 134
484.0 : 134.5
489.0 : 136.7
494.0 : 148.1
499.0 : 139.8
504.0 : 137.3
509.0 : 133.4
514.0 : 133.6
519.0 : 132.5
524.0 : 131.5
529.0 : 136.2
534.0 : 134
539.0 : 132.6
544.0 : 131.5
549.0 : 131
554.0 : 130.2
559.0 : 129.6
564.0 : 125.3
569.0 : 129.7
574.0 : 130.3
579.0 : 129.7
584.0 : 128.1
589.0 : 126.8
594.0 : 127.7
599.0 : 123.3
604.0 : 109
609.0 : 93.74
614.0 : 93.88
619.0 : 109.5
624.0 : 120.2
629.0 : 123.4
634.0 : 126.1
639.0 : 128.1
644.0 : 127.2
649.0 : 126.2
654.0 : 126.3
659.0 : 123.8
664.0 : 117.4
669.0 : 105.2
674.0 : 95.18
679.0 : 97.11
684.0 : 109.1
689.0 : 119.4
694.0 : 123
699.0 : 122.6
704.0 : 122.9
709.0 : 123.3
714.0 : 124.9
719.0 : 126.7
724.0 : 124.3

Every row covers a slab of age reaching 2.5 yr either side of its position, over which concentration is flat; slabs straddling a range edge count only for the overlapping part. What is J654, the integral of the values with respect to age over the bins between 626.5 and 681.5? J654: 6480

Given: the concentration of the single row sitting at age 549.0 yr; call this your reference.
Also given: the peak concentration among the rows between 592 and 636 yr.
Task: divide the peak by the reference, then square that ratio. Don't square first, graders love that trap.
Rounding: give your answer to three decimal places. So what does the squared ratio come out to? 0.950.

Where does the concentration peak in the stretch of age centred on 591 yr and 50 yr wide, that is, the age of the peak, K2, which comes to 574.0 yr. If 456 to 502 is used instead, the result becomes 494.0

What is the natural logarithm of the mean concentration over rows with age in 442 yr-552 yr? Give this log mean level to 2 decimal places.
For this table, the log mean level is 4.92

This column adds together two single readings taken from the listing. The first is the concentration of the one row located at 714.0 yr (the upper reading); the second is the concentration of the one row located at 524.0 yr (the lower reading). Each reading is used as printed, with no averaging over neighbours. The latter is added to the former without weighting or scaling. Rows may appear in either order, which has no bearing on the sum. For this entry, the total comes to 256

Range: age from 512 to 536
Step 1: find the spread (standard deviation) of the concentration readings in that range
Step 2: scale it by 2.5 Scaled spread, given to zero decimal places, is 4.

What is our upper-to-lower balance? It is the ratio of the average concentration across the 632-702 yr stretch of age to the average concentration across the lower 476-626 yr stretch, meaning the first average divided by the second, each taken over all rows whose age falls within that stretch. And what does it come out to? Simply 0.920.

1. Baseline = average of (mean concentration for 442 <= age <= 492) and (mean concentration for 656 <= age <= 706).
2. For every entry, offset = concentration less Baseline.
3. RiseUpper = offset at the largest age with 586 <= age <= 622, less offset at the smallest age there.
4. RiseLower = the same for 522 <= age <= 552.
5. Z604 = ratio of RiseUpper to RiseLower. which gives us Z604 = 35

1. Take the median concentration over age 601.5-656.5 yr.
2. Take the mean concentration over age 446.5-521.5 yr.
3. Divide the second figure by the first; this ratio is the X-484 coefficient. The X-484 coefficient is 1.12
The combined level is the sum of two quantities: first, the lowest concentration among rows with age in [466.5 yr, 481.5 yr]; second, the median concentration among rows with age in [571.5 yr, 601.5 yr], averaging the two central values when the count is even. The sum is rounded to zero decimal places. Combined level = 262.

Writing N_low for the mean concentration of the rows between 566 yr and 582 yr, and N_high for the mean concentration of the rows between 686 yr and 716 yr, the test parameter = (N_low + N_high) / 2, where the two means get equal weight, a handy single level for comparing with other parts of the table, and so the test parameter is 126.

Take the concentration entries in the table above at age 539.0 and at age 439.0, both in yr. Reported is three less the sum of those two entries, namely -271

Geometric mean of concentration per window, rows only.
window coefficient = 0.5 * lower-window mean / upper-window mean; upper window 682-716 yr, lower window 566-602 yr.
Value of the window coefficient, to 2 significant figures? 0.53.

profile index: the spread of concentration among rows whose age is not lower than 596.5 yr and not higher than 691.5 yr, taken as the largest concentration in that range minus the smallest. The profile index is 34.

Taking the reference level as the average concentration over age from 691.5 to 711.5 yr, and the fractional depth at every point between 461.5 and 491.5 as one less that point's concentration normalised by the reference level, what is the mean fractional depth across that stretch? -0.11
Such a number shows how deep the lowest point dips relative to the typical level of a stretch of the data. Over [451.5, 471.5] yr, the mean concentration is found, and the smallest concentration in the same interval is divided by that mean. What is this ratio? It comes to 0.972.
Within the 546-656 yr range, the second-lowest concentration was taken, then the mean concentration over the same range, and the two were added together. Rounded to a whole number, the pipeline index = 216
